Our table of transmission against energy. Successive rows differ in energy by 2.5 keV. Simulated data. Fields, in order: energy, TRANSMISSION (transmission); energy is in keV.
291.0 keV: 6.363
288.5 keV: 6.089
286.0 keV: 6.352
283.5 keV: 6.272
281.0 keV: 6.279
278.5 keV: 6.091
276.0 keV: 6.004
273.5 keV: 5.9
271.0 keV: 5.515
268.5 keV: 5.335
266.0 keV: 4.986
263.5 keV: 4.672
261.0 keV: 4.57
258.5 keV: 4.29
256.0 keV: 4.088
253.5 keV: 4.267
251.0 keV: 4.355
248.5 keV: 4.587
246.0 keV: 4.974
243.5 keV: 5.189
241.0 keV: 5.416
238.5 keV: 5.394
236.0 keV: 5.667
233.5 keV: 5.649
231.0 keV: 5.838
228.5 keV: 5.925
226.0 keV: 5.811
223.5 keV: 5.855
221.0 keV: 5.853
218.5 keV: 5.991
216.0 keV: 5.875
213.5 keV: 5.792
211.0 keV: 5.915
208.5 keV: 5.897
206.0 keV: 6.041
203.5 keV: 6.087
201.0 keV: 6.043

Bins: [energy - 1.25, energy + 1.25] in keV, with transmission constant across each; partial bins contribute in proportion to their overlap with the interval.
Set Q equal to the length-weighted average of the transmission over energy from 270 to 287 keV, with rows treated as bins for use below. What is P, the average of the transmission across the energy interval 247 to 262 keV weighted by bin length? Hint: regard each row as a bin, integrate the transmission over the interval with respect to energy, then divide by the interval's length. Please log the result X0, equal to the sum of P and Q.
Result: 10.4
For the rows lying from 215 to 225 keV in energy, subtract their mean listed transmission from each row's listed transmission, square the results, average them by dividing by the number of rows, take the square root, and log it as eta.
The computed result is 0.06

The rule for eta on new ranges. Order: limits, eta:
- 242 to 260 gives 0.38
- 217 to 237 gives 0.11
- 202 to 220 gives 0.09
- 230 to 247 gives 0.28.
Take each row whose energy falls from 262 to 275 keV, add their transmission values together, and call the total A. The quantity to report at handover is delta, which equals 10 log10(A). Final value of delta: 14.2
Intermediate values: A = 26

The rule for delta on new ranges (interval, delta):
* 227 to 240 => 14.5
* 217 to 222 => 10.7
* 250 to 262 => 13.3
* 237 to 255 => 15.3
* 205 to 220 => 15.5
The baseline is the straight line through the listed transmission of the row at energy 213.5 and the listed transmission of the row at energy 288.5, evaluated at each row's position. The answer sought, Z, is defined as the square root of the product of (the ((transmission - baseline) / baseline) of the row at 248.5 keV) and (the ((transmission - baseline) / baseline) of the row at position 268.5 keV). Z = 0.16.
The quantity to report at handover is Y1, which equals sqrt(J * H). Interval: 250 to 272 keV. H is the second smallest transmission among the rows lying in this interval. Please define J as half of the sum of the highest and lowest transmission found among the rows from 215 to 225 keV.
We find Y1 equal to 5.0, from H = 4.267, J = 5.9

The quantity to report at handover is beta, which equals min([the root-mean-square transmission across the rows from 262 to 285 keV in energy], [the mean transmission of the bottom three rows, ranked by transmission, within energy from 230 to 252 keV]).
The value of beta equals 4.6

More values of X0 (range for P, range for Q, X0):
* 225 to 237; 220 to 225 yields 11.6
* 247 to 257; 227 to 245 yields 9.9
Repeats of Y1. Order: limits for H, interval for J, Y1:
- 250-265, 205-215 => 5.0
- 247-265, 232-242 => 4.9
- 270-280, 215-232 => 5.9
